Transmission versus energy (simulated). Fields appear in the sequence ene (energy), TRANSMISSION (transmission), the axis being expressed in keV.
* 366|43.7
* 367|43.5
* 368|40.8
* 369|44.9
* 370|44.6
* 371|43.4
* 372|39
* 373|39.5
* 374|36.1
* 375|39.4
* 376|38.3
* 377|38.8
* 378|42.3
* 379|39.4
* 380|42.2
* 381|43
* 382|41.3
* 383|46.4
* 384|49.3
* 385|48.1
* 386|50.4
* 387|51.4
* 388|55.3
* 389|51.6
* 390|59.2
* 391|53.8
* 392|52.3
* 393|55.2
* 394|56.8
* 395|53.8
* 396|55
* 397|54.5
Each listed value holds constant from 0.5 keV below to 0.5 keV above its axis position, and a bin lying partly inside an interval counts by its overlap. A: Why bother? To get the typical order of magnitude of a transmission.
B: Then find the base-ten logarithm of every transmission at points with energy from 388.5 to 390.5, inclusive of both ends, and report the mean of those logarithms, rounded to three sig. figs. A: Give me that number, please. 1.74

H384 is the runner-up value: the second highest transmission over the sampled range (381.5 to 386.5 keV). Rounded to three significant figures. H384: 49.3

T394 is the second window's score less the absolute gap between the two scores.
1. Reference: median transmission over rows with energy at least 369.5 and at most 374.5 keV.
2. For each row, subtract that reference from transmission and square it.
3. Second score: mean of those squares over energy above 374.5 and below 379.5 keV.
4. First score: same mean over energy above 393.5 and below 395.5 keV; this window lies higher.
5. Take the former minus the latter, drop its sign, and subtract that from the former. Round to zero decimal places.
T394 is -248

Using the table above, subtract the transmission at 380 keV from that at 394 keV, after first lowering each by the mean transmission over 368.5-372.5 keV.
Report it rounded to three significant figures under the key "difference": 14.6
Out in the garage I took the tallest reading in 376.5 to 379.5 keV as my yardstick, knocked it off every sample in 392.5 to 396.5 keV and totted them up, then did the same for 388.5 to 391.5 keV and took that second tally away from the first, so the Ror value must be 14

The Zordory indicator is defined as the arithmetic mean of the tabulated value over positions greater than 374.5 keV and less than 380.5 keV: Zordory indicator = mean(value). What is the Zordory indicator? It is 40.1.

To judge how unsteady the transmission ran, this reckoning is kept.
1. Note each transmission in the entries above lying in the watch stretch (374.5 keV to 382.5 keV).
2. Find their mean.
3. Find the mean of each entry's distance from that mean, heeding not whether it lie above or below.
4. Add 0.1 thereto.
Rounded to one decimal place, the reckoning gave 1.7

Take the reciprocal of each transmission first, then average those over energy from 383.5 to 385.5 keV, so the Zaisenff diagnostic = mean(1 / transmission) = 0.021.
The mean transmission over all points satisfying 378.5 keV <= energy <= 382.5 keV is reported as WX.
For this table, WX 41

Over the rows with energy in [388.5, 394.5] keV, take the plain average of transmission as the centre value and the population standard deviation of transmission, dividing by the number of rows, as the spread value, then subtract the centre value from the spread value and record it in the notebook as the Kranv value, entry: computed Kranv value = -52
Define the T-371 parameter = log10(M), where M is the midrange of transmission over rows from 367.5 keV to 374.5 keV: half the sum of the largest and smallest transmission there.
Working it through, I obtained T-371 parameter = 1.61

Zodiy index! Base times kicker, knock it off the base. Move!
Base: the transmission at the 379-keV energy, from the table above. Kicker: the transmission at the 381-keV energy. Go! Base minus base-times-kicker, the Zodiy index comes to -1655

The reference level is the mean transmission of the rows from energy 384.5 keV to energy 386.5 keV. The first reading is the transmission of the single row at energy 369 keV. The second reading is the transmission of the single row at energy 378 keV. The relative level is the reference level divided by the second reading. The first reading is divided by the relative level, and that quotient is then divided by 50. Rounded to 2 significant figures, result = 0.77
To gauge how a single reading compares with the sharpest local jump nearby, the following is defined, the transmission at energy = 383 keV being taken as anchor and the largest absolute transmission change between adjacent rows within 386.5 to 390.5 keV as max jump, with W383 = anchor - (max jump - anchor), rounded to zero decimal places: 85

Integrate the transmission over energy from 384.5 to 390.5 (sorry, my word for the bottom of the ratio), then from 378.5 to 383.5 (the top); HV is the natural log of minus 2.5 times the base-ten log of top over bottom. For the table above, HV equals -0.8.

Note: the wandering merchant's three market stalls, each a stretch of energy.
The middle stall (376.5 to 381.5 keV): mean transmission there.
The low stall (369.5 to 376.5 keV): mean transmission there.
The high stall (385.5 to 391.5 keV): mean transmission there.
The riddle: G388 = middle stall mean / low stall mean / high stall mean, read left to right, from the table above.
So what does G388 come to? 0.0192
